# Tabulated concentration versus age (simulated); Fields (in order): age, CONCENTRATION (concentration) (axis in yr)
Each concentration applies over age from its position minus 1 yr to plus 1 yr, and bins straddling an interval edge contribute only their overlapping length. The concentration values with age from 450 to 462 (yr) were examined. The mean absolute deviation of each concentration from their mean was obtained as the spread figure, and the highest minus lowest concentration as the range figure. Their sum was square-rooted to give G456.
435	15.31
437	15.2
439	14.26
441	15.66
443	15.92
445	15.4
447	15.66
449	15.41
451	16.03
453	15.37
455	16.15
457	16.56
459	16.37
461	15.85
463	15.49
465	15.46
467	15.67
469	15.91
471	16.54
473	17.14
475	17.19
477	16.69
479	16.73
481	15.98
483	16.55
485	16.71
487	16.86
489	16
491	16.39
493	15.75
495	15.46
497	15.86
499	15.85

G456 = 1.2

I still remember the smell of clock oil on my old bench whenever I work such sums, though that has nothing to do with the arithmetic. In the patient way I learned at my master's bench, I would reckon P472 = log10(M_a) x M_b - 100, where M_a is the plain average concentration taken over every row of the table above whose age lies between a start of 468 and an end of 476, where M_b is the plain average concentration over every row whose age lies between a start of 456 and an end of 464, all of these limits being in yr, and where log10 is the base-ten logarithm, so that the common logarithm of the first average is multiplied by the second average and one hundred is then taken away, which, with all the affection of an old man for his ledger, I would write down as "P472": -80.4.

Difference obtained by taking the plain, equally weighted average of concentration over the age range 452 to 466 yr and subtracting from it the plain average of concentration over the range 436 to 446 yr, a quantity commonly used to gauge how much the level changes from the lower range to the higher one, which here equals 0.60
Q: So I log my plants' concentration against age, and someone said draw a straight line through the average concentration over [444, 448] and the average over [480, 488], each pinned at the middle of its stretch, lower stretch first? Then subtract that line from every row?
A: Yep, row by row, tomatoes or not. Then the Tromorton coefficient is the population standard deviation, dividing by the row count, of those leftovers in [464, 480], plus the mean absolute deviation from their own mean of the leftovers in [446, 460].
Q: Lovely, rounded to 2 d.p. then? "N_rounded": 0.84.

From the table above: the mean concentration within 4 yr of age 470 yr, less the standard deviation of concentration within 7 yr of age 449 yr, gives 16.0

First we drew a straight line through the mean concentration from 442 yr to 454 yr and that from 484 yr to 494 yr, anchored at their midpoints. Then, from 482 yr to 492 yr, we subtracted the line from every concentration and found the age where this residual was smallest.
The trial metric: 489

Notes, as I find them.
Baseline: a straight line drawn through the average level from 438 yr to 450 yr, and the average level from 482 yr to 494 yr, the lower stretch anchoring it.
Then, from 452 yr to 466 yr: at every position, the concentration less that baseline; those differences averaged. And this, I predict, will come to 0.2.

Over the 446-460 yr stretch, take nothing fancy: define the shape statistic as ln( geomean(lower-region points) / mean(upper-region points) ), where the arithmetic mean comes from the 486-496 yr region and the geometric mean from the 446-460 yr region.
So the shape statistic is -0.010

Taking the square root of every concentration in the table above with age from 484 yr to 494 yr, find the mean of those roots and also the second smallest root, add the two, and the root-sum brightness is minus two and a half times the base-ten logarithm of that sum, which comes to -2.263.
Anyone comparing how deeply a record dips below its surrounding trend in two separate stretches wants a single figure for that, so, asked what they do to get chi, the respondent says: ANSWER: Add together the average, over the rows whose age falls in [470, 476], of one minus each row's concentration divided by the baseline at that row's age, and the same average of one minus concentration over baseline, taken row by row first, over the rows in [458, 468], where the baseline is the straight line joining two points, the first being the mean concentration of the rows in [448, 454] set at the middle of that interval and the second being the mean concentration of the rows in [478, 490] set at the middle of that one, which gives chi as -0.038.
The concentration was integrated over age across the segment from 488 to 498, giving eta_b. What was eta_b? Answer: 159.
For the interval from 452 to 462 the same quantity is 161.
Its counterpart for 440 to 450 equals 156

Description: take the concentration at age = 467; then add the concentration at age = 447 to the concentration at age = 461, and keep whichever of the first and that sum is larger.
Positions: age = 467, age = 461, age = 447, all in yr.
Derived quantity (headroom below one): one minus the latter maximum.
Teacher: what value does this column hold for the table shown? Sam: -30.5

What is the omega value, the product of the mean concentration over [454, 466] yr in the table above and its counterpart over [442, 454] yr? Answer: 250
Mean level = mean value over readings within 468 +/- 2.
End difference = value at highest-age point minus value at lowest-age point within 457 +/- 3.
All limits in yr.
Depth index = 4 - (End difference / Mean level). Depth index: 3.99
